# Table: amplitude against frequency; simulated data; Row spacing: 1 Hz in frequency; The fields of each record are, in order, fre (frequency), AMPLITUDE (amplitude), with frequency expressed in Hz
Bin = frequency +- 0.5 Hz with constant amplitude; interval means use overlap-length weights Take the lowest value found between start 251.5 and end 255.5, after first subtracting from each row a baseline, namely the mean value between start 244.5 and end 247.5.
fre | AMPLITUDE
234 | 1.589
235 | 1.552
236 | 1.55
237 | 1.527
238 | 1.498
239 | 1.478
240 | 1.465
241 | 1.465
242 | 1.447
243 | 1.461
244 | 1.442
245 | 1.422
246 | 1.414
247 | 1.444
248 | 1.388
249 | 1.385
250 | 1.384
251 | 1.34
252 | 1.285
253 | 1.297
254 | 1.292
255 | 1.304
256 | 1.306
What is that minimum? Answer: -0.14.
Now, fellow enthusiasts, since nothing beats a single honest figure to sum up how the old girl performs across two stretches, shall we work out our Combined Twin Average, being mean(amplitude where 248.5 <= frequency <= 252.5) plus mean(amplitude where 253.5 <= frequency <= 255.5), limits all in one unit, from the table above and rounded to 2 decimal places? 2.65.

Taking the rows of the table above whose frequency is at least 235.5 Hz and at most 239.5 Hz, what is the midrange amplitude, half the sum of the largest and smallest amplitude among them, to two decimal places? 1.51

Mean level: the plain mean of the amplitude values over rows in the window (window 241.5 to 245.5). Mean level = 1.44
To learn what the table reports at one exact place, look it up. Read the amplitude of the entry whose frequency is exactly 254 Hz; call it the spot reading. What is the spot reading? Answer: 1.292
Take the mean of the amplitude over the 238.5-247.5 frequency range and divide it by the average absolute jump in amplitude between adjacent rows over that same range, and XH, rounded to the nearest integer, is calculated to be 95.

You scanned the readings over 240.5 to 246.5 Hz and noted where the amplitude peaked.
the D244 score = 241 Hz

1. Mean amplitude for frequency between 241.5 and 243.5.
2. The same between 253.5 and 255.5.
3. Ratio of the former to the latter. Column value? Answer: 1.12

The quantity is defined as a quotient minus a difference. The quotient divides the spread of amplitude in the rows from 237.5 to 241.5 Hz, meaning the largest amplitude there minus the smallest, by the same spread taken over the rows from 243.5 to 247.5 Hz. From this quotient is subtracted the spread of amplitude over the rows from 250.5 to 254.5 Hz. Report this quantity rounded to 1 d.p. 1.0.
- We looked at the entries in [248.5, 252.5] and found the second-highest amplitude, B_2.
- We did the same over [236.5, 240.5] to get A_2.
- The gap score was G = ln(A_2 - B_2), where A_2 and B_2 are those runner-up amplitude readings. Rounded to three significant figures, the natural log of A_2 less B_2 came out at -2.17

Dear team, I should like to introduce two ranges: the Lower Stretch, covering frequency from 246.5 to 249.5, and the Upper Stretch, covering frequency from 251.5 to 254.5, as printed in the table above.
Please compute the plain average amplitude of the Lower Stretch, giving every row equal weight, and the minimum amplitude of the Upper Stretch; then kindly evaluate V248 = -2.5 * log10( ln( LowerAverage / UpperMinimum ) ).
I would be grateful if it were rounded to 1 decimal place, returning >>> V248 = 2.6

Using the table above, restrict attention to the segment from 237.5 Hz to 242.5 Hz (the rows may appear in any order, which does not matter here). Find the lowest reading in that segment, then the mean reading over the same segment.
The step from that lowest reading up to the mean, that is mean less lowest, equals 0.024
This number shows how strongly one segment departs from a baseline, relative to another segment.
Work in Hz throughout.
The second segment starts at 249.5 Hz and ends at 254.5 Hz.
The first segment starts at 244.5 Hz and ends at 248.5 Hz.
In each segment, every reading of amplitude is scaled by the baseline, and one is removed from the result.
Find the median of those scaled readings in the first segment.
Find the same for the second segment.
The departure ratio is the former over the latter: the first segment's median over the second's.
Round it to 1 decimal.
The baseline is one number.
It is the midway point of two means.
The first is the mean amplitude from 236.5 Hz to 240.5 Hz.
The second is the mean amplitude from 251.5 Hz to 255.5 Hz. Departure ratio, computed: -0.3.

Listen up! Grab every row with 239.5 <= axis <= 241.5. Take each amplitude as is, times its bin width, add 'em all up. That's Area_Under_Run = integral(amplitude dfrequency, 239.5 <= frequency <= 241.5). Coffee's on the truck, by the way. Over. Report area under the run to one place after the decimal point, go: 2.9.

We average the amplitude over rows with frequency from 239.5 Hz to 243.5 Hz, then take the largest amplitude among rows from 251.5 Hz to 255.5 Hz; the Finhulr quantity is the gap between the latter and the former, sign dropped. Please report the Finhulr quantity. 0.16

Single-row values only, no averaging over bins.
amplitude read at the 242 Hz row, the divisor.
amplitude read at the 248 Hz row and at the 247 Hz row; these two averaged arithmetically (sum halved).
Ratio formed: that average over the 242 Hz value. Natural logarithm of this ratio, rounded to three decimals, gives -0.022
